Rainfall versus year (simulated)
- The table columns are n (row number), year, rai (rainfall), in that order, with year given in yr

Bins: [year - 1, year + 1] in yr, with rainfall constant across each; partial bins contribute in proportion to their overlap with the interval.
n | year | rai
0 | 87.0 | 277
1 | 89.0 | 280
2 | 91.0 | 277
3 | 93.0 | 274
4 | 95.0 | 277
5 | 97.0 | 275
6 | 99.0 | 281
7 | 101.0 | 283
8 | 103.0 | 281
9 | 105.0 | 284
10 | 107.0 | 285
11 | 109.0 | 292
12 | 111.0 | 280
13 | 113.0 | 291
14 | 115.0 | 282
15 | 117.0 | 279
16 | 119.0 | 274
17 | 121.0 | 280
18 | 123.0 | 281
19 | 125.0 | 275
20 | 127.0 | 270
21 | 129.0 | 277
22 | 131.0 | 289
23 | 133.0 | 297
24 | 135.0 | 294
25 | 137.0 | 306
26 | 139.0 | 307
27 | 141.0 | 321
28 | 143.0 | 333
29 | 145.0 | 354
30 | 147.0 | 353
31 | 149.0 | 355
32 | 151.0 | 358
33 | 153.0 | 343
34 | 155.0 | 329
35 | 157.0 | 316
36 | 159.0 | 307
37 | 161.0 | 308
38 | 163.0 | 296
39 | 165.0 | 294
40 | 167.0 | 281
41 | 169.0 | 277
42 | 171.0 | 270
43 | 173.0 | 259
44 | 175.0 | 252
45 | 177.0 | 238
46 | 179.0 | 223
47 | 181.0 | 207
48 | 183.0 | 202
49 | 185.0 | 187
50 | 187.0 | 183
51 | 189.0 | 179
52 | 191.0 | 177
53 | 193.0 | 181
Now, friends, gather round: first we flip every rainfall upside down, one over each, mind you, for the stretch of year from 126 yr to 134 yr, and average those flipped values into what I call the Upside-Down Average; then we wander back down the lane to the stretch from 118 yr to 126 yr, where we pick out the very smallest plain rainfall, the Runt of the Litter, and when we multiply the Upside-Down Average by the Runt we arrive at 0.97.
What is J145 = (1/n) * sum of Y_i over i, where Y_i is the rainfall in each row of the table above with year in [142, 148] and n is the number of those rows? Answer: 347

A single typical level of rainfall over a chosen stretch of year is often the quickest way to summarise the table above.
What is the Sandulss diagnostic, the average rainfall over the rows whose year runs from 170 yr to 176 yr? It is 260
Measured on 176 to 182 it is 223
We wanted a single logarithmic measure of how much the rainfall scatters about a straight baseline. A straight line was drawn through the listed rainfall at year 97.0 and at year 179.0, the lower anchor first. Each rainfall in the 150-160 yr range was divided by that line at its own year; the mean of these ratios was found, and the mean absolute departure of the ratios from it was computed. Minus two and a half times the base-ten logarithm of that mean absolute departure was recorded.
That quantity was 3.1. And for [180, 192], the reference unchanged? 3.5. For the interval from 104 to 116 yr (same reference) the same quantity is 4.5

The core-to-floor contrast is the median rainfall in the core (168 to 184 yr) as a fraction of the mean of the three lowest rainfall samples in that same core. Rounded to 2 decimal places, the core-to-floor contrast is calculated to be 1.16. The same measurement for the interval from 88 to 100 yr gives 1.01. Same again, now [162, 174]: 1.04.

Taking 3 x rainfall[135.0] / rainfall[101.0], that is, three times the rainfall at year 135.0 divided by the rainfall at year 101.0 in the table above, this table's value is 3.12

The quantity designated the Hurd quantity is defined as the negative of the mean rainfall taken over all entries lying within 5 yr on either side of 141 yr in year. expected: -324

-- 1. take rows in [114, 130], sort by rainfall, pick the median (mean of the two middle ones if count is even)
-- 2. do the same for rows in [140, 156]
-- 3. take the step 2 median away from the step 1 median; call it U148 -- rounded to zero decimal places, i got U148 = -70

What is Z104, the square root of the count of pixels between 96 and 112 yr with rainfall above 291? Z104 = 1.0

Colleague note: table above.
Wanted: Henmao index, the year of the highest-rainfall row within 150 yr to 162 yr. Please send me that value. 151.0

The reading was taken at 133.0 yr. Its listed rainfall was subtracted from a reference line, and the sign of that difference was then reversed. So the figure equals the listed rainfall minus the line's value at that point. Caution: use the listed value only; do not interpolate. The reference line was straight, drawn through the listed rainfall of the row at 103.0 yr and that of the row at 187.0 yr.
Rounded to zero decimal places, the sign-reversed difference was 51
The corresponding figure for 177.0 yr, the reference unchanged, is 43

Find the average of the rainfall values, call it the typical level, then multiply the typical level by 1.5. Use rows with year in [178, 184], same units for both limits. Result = 316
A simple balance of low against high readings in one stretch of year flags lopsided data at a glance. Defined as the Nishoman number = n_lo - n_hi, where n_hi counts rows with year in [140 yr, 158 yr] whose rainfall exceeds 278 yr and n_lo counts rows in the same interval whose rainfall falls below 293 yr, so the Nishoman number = -9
